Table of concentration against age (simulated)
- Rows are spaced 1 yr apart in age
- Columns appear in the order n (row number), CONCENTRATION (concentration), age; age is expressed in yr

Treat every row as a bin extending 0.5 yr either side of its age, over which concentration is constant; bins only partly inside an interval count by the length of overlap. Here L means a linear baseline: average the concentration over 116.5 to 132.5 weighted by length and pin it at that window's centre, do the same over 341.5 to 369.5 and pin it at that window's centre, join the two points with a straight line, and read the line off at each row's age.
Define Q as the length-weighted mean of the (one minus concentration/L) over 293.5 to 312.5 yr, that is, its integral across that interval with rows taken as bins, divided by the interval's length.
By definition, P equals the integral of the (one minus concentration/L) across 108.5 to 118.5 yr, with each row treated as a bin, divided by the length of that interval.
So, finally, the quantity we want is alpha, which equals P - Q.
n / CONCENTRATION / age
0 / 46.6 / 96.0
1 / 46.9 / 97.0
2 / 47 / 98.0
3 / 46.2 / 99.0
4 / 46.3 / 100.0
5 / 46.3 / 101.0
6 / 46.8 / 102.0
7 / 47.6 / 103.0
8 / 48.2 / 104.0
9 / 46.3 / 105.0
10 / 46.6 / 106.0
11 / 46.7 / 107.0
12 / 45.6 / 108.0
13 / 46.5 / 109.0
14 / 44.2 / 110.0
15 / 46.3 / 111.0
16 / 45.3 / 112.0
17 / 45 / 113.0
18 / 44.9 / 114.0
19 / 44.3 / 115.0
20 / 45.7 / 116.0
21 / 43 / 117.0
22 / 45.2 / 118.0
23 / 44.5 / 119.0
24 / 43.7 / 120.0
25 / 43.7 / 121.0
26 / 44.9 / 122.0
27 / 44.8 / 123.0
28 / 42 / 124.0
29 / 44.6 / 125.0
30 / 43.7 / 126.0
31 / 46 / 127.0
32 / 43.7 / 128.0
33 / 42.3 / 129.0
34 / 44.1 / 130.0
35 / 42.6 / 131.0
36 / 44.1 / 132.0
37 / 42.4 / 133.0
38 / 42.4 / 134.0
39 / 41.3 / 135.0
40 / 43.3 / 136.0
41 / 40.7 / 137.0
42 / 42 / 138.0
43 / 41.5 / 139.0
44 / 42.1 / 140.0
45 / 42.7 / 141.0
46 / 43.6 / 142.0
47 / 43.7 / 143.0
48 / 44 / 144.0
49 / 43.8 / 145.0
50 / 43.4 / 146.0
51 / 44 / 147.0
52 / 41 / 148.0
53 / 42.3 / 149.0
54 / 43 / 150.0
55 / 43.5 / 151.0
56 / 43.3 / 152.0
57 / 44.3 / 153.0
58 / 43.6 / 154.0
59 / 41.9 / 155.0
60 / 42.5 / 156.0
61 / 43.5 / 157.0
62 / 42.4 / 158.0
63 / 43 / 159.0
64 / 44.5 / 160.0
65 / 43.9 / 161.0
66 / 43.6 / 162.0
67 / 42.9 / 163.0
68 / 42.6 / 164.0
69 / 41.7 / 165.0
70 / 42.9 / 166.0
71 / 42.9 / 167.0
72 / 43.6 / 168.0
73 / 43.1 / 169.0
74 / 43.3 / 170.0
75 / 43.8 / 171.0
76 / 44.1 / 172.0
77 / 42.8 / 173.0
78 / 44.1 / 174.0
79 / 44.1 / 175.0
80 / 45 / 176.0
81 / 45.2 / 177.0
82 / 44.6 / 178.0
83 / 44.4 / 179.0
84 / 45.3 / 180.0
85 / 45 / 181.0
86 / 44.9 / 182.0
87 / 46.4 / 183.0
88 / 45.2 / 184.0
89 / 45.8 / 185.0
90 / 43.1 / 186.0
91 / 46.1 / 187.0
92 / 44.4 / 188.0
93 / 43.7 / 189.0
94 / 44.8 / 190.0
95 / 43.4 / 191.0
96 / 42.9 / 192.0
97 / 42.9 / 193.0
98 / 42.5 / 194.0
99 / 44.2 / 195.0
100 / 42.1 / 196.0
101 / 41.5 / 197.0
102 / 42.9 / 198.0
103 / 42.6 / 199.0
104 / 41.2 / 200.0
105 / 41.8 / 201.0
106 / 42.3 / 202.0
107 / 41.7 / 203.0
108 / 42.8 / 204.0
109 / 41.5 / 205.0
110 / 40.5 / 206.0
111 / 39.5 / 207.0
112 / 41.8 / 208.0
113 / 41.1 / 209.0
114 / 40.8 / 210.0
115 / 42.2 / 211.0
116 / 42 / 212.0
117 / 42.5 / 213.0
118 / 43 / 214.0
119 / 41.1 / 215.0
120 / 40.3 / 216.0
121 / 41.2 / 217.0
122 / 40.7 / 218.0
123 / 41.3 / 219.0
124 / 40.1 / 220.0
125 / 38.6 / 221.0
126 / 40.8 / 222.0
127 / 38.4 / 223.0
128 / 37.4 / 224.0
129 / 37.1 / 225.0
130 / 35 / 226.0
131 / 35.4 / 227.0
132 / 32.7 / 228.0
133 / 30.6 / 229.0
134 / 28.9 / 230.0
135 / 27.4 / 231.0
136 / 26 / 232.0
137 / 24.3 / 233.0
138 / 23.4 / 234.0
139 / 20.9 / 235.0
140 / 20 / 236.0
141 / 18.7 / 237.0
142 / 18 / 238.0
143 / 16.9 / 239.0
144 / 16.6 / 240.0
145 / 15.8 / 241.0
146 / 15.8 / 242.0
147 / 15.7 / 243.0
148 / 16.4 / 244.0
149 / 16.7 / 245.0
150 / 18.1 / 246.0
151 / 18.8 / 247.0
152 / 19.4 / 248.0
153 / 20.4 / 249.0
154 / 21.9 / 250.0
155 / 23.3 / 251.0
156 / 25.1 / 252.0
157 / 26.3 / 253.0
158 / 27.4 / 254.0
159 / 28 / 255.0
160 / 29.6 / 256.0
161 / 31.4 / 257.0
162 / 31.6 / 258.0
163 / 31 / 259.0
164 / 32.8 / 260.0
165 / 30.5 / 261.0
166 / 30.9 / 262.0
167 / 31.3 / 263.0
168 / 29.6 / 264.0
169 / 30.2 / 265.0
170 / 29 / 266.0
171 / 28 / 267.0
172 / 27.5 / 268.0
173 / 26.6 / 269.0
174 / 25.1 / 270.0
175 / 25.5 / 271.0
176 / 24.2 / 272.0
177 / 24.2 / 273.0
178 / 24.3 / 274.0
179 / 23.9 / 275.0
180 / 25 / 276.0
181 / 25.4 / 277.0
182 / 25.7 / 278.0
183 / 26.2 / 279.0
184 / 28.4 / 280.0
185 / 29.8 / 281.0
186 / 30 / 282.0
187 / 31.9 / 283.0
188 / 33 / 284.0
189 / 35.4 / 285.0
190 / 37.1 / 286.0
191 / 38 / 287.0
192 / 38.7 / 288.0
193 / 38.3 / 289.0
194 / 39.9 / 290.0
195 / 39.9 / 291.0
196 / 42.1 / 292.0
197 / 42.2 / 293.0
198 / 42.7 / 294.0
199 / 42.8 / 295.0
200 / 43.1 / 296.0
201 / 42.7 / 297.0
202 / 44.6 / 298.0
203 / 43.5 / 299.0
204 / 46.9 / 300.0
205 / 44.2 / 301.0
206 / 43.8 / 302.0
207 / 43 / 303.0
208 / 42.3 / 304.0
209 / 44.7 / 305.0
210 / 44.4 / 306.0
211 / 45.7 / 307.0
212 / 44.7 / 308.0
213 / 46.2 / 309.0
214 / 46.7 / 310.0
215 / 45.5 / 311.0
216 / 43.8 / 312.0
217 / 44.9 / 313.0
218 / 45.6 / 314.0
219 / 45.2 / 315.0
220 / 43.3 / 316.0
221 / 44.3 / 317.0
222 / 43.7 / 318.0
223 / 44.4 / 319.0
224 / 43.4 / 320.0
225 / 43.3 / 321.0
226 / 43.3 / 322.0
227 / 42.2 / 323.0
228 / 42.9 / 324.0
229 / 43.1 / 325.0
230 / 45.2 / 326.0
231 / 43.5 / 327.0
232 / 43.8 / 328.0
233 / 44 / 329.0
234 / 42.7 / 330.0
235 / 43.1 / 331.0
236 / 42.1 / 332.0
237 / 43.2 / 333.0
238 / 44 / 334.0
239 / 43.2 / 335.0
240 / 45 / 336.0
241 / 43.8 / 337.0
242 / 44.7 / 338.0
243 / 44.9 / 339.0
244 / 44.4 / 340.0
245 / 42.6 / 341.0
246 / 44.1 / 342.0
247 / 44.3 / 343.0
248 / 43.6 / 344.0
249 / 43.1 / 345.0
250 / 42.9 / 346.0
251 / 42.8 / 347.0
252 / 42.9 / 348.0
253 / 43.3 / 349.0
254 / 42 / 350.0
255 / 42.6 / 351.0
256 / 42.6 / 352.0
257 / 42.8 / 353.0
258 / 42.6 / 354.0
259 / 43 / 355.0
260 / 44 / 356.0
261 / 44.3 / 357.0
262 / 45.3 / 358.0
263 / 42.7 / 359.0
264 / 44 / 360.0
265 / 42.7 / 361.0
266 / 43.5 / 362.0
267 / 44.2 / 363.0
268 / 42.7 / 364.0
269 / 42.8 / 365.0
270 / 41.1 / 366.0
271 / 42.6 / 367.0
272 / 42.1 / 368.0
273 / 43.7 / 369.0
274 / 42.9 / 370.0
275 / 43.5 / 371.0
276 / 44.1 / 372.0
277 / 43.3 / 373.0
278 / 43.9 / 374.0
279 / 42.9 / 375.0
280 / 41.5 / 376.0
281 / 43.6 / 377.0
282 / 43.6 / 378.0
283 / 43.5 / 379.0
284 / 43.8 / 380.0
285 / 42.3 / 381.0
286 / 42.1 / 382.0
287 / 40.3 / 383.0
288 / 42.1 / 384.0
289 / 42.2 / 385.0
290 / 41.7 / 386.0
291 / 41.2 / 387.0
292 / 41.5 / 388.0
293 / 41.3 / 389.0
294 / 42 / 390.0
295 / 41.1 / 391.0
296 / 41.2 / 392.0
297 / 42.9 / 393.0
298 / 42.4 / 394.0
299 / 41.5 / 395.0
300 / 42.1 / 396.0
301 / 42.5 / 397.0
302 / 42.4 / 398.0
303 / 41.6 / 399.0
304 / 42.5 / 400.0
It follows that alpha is 0.00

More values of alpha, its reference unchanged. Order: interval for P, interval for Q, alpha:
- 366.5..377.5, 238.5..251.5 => -0.58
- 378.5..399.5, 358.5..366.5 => 0.02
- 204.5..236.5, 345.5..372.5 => 0.17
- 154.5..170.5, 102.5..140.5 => 0.03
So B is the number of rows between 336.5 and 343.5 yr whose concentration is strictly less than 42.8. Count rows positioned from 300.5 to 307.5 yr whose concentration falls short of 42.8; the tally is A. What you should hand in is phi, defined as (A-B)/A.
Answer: 0.0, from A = 1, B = 1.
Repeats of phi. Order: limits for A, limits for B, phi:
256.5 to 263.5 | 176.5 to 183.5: 1.0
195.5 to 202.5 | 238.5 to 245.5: -0.2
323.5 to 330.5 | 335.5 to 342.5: 0.0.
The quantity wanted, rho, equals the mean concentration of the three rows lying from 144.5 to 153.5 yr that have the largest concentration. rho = 44.0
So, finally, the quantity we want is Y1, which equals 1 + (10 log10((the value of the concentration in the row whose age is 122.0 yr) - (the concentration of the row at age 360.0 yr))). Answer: 1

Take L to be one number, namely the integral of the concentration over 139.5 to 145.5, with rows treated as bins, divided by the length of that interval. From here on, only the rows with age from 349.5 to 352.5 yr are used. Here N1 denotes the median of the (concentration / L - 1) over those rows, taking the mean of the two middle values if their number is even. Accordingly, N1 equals -0.017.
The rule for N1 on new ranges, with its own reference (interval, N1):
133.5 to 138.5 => -0.030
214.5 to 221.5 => -0.060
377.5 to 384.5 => -0.023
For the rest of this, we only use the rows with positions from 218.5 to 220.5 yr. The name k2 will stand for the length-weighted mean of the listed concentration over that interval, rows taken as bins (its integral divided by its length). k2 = 40.7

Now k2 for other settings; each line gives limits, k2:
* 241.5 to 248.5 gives 17.3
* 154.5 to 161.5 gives 43.1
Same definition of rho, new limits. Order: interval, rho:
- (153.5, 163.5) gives 44.0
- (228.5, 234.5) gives 29.0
